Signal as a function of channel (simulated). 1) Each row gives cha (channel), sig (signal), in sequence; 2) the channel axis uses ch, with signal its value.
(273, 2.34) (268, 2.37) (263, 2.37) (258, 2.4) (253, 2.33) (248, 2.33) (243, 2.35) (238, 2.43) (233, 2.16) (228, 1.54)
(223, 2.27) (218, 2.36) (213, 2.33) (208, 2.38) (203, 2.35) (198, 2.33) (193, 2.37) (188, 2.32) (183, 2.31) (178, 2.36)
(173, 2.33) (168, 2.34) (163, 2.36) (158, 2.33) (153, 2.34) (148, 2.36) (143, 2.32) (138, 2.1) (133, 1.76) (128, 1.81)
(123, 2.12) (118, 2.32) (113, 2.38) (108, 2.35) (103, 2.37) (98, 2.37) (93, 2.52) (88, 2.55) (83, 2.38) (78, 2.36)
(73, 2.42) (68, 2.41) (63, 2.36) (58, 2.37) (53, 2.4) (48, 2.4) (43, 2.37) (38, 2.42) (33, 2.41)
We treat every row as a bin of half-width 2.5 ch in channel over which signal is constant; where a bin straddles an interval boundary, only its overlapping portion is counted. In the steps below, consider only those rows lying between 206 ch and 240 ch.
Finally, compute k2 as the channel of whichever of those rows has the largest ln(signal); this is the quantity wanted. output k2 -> 238 ch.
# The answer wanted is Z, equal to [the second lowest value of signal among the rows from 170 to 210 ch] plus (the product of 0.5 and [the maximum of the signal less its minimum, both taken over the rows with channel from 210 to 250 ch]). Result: 2.8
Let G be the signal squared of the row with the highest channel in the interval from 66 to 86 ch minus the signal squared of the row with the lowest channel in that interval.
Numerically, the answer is -0.1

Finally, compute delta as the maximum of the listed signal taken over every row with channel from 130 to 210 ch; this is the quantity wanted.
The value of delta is 2.38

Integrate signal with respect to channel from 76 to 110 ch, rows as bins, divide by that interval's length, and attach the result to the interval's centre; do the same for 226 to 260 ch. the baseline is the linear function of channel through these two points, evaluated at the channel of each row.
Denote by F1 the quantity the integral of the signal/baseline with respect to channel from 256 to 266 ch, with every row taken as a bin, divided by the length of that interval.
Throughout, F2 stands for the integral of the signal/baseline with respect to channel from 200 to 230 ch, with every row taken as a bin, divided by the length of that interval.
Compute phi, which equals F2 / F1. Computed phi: 0.91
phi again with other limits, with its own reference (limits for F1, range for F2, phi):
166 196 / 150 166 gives 0.99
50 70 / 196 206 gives 1.06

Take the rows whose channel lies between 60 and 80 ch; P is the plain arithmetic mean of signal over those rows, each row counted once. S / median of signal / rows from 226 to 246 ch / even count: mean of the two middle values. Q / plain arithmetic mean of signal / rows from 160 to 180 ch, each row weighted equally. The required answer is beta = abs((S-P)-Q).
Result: 2.5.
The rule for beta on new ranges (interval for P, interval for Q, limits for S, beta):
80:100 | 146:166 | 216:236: 2.6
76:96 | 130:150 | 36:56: 2.2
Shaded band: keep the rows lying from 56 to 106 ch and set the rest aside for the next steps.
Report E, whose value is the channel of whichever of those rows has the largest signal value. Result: 88 ch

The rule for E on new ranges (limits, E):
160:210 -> 208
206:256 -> 238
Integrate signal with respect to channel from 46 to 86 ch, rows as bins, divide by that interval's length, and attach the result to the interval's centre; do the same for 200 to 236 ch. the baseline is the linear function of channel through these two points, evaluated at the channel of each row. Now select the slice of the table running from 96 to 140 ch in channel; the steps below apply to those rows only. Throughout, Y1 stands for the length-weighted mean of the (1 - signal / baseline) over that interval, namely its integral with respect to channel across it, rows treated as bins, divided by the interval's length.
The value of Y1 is 0.066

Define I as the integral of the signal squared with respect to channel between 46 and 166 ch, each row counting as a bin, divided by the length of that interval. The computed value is 5.4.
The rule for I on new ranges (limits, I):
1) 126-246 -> 5.1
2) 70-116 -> 5.8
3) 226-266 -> 5.1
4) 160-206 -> 5.5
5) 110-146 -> 4.6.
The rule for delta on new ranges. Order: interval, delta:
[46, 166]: 2.55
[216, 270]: 2.43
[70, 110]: 2.55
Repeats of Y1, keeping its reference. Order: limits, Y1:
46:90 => -0.007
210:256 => -0.024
